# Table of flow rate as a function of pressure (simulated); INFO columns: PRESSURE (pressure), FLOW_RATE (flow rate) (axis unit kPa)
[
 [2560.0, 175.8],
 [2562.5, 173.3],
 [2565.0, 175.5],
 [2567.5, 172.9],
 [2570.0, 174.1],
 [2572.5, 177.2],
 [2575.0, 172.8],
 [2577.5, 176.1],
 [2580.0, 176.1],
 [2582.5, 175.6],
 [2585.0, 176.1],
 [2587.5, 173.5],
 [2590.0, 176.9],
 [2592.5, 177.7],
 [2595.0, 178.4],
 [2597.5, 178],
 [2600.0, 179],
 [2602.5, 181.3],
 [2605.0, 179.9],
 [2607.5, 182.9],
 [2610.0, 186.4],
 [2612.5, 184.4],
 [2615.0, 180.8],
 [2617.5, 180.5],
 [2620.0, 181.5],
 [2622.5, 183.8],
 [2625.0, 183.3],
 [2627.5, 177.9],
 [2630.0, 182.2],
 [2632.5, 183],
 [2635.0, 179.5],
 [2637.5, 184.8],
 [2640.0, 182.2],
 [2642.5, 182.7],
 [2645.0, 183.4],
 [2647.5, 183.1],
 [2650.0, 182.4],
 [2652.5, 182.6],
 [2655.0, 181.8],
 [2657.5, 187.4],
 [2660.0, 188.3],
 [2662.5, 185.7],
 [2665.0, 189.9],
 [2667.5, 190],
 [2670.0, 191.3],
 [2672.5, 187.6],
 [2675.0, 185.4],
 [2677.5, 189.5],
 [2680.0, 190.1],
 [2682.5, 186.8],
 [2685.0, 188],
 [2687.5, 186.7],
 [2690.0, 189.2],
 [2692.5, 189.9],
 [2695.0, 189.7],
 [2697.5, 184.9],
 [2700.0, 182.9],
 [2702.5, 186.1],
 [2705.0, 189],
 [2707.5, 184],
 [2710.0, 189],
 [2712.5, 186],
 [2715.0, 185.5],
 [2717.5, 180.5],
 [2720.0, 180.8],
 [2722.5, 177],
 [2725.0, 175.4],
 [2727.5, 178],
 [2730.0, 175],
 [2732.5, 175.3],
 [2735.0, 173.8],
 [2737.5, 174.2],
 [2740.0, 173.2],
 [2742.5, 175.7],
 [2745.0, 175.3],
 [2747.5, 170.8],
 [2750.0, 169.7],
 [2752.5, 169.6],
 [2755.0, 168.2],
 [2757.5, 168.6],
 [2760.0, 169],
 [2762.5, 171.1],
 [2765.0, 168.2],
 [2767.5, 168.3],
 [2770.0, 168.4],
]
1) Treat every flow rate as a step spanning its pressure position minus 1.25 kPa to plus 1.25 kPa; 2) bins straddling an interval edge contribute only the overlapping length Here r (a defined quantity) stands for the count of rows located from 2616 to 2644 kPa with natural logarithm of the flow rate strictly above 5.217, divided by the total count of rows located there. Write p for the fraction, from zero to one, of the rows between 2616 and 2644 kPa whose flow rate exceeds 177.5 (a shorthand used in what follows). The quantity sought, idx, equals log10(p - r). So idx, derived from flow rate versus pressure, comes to -0.04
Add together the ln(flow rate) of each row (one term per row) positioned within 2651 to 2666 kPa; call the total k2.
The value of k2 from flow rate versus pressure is 31.4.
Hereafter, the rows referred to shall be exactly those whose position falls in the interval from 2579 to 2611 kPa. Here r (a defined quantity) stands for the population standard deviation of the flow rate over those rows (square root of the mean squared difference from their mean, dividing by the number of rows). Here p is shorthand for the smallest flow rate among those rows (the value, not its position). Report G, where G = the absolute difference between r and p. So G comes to 170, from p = 173.5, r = 3.3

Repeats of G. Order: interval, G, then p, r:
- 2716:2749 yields 168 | 170.8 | 2.7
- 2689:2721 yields 177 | 180.5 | 3.2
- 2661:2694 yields 184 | 185.4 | 1.8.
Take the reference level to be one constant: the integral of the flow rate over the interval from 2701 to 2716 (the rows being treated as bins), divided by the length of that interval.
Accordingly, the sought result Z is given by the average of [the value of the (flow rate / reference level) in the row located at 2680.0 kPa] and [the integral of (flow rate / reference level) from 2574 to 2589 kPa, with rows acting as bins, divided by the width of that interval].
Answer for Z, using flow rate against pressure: 0.98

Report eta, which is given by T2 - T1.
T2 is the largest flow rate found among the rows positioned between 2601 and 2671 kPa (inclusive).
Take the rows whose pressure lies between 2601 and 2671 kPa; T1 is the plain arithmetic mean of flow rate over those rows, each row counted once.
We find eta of 7.6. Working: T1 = 184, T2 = 191.3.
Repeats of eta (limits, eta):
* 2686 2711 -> 2.8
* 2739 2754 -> 3.3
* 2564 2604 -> 5.0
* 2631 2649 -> 2.1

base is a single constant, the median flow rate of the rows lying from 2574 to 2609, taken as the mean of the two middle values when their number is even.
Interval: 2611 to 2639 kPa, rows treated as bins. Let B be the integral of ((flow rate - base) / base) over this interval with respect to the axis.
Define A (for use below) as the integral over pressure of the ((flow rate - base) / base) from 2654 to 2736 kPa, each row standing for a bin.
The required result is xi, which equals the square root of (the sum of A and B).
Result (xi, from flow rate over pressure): 2.06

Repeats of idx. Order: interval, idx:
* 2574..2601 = -0.44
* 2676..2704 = -1.04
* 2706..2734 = -0.44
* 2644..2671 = -0.34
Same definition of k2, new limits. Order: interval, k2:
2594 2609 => 31.2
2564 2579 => 31.0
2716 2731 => 31.1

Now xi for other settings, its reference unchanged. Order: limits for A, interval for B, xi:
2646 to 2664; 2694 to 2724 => 1.40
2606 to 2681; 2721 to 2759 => 1.47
